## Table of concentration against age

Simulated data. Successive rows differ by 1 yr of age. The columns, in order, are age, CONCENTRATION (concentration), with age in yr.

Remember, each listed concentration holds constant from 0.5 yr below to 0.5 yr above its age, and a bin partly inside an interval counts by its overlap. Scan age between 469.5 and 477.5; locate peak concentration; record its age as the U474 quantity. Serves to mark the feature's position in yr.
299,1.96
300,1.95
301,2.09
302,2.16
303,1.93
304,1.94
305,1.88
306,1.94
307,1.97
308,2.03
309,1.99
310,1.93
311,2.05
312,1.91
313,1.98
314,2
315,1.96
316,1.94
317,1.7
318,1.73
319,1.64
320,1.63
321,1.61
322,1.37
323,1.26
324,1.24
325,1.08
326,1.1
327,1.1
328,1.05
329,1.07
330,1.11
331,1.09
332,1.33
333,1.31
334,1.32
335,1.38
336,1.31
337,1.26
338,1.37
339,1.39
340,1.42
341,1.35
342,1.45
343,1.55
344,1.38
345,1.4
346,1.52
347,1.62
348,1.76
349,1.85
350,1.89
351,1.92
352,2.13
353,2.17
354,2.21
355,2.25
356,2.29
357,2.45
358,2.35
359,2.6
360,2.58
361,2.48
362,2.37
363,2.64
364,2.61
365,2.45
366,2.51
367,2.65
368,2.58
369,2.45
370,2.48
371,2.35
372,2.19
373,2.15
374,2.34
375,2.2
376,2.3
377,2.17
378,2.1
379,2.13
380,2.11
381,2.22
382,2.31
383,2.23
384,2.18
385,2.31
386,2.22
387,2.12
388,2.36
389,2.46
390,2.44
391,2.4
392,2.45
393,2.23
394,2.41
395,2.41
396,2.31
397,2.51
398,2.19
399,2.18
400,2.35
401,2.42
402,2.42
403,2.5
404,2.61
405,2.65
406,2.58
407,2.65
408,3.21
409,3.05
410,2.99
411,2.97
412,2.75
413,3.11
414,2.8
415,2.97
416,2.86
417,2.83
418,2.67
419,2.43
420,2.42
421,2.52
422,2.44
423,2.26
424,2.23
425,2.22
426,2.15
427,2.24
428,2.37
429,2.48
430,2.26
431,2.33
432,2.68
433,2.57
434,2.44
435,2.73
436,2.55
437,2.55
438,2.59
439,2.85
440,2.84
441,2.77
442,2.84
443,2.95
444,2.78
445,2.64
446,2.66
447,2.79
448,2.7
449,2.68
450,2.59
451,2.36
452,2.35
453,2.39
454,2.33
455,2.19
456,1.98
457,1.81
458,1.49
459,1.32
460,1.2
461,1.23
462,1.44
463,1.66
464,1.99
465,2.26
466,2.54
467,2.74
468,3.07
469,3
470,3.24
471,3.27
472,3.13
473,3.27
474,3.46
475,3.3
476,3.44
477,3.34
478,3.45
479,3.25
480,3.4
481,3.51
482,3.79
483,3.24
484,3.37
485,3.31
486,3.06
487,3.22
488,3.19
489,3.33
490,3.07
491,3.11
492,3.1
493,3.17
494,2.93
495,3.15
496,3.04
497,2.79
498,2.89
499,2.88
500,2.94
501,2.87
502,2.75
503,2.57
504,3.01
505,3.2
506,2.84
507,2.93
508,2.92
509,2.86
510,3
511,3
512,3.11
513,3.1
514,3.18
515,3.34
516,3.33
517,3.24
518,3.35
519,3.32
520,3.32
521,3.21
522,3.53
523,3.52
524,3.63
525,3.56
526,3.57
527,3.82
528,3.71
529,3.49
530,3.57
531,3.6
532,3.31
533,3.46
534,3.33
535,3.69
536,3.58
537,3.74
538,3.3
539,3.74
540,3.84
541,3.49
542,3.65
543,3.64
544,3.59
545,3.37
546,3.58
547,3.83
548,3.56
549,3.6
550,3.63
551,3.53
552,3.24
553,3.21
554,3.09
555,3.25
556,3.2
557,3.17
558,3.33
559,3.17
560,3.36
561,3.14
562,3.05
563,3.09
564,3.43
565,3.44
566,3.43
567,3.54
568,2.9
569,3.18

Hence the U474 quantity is 474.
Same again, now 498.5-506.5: 505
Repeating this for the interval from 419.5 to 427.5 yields 421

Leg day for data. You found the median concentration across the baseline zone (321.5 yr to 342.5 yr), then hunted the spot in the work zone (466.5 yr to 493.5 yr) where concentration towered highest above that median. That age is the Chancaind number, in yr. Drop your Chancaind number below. 482 yr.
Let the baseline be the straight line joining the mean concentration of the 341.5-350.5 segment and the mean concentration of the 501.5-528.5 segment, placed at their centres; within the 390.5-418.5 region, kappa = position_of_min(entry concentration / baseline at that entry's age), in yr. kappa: 399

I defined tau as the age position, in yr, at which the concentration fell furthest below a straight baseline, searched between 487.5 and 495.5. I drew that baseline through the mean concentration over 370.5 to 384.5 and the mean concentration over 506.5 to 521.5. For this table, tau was 494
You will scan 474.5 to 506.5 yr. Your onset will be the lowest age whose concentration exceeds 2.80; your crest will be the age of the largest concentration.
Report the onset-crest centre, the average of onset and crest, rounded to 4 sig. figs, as 478.5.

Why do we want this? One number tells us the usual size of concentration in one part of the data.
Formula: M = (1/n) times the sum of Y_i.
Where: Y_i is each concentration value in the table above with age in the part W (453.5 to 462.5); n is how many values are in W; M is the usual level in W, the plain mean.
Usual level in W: 1.7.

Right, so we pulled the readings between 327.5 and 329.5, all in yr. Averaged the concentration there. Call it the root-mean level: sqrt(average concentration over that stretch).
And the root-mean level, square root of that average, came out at 1.0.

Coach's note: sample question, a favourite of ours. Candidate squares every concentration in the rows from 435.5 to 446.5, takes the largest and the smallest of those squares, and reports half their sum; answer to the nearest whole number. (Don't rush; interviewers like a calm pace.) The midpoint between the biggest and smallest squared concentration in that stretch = 8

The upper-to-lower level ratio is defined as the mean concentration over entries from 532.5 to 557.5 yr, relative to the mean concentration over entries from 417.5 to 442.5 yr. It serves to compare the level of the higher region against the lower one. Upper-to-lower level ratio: 1.4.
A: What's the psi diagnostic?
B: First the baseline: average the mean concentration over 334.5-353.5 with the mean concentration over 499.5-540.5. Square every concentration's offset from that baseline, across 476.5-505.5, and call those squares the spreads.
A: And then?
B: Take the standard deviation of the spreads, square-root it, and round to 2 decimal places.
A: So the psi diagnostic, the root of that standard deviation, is 0.61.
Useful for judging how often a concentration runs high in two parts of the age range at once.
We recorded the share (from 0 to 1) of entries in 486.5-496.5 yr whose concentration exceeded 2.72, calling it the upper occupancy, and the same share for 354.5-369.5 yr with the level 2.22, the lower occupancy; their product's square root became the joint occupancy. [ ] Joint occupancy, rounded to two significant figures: 1.0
